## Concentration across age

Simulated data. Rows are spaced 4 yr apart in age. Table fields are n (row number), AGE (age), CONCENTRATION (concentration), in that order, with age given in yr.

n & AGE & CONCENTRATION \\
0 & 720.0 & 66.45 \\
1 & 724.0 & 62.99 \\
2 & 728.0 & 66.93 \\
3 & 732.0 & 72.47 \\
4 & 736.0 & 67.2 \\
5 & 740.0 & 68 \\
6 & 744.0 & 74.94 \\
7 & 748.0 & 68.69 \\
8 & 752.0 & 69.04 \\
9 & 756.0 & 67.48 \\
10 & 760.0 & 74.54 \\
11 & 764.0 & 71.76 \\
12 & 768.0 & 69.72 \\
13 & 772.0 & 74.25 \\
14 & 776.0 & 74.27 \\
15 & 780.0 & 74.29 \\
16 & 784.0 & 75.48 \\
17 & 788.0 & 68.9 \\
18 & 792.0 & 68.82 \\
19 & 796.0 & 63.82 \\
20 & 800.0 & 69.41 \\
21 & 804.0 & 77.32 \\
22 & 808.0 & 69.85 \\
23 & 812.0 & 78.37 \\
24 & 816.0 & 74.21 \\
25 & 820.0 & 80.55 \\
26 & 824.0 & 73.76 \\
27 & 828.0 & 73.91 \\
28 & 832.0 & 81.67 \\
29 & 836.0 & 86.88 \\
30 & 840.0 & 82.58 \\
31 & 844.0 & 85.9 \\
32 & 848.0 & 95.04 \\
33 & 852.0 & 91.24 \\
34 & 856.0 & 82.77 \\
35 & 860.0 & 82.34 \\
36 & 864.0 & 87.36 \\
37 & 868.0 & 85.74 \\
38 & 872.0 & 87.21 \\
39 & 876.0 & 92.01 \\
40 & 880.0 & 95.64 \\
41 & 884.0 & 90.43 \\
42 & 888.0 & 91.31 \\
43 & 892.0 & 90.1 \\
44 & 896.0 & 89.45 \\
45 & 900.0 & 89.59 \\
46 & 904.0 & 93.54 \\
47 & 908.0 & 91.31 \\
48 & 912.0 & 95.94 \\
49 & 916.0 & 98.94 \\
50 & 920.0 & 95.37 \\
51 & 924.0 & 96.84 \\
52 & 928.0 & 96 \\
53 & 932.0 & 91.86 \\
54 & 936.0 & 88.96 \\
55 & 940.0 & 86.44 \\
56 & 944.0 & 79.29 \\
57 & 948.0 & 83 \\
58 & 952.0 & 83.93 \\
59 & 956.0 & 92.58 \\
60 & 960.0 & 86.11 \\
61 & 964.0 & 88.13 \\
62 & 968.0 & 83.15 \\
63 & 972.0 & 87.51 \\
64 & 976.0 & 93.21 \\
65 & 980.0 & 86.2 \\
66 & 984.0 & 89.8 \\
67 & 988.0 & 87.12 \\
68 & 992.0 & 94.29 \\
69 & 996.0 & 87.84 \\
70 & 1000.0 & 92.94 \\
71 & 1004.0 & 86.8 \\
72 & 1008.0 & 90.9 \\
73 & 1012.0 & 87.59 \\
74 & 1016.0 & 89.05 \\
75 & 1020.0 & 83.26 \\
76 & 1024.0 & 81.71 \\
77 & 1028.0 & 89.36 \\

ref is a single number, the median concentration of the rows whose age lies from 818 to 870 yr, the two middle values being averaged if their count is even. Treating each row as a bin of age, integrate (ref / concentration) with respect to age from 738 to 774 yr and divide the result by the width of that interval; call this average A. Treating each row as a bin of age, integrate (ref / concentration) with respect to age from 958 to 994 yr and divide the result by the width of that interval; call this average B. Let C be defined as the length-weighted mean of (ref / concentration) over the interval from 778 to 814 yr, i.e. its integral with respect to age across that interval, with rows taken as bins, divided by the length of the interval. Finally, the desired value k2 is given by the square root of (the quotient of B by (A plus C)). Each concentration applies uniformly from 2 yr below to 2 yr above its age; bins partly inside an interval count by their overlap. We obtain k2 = 0.635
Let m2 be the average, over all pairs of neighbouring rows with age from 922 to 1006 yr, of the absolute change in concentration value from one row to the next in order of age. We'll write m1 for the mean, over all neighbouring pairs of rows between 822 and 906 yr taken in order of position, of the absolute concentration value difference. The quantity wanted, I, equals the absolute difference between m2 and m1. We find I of 1.07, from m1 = 3.56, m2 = 4.6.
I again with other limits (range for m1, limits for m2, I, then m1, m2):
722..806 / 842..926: 0.41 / 3.67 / 3.3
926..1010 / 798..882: 0.23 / 4.79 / 5.0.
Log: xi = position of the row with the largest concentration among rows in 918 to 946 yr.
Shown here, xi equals 924.0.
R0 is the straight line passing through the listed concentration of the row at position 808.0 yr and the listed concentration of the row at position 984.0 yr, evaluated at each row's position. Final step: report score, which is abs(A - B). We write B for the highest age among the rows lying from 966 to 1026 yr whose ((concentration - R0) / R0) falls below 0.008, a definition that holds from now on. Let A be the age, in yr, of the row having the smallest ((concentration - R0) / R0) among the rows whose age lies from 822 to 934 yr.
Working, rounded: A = 828.0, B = 1024.0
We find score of 196 yr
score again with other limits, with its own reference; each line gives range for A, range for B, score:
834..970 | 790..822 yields 136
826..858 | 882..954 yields 124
